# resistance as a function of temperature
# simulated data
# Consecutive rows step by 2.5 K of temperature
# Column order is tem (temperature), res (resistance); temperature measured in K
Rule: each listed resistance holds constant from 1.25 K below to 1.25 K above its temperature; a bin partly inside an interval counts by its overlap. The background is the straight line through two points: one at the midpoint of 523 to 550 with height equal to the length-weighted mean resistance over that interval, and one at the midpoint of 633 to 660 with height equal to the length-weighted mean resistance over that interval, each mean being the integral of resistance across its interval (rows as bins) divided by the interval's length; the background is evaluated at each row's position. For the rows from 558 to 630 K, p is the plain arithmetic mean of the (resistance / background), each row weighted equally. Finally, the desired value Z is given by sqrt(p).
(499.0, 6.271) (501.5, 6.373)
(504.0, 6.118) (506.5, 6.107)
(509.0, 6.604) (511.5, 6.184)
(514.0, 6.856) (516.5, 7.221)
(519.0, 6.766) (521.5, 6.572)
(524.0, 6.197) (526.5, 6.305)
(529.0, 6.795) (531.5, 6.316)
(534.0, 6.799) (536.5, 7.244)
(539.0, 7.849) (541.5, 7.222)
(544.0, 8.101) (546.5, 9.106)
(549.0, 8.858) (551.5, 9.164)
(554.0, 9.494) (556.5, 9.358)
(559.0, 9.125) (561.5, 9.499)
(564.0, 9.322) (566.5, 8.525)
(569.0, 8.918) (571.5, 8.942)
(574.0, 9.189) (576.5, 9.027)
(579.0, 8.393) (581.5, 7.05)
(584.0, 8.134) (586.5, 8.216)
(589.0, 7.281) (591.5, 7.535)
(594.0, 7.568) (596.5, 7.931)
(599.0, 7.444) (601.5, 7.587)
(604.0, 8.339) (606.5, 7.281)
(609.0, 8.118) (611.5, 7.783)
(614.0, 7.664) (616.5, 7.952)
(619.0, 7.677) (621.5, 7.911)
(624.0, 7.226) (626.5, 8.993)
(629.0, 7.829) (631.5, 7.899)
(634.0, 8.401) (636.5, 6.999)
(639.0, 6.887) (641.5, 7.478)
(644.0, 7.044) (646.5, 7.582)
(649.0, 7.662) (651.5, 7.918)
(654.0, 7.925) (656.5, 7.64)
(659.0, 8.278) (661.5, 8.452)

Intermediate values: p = 1.09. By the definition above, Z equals 1.04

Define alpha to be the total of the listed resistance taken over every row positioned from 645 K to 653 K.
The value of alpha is 23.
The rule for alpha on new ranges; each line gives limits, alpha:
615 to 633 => 55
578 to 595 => 54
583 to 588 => 16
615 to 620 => 16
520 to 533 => 32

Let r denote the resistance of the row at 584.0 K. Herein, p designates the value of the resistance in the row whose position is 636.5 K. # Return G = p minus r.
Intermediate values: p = 6.999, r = 8.134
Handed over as -1.1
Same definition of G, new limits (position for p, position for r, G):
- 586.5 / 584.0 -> 0.1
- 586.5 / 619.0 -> 0.5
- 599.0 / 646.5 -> -0.1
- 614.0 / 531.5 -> 1.3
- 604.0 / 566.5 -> -0.2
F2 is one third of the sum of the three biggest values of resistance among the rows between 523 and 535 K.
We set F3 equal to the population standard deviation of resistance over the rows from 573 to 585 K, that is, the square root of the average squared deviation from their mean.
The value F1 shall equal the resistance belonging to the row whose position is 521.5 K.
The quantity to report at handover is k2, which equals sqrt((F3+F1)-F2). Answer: 0.8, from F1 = 6.572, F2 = 6.6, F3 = 0.76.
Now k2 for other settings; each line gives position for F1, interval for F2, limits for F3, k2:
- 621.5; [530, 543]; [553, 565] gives 0.8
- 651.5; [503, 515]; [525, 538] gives 1.3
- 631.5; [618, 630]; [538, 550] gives 0.6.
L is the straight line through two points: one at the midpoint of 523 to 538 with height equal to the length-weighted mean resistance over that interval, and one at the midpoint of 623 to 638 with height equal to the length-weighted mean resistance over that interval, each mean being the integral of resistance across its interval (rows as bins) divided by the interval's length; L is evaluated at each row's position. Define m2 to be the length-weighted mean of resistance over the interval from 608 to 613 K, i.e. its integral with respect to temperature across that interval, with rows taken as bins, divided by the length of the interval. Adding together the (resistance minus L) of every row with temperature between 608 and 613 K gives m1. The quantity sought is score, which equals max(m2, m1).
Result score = 7.9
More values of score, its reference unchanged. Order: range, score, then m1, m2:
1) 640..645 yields 7.3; -1.6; 7.3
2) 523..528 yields 6.3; -0.6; 6.3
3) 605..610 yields 7.7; 0.2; 7.7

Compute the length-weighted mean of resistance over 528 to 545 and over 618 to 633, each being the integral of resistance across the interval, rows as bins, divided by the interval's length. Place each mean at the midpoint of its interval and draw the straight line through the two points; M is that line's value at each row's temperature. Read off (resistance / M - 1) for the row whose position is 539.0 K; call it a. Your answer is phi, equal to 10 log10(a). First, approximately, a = 0.090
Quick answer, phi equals -10.5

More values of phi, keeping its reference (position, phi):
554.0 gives -5.3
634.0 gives -13.1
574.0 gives -6.5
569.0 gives -7.1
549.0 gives -6.7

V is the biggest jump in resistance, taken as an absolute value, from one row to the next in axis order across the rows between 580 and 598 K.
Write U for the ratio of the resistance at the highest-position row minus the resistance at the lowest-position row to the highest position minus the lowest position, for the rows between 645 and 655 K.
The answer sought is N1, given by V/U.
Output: 24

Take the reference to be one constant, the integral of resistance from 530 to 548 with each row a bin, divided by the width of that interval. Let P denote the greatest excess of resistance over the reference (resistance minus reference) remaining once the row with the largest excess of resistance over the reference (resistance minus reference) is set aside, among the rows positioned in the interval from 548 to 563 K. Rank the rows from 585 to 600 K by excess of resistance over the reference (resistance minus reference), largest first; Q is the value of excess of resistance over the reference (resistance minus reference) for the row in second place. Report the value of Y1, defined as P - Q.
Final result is 1.6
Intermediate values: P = 2.0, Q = 0.4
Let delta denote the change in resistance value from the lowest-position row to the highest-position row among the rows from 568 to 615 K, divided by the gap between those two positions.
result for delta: -0.03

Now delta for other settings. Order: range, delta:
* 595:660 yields 0.01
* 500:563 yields 0.05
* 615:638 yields -0.05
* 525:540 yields 0.12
